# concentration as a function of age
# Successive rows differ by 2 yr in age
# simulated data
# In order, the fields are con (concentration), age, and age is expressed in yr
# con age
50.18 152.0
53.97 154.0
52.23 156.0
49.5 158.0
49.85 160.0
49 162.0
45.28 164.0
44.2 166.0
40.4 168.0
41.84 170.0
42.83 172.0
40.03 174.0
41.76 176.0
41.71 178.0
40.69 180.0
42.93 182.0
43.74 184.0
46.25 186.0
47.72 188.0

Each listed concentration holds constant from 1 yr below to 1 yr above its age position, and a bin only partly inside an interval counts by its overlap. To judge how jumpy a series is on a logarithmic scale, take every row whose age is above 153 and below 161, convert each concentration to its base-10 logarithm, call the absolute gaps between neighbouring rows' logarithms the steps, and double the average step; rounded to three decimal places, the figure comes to 0.027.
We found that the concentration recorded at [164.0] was 45.28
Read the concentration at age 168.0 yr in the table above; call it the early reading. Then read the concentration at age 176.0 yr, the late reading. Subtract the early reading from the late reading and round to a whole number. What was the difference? 1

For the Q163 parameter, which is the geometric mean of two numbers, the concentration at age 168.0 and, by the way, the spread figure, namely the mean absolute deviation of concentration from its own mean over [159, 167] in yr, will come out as 9.7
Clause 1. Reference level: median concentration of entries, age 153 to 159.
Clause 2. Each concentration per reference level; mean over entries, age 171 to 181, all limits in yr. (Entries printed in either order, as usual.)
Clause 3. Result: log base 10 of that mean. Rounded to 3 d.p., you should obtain -0.101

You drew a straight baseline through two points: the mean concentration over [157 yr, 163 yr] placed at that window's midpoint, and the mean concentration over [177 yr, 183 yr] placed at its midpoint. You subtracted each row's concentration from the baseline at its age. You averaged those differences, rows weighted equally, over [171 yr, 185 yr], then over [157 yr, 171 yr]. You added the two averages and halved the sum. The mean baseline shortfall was 1.4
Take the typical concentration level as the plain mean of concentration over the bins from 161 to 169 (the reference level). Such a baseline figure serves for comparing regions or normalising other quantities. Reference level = 44.7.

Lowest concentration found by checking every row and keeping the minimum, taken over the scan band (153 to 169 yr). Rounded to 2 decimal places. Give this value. 40.40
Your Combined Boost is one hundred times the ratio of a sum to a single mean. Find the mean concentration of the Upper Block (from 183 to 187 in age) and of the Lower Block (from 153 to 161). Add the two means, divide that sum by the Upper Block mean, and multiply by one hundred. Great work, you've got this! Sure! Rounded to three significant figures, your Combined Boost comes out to 214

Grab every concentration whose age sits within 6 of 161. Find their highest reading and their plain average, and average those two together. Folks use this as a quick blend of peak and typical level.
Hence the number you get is 50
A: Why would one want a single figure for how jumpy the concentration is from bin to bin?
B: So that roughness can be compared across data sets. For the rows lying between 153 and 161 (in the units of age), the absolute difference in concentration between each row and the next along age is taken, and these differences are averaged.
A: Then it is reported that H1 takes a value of 1.61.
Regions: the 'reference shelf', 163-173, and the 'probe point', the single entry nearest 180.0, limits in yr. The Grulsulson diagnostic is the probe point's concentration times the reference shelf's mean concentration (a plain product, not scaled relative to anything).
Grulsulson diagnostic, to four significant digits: 1746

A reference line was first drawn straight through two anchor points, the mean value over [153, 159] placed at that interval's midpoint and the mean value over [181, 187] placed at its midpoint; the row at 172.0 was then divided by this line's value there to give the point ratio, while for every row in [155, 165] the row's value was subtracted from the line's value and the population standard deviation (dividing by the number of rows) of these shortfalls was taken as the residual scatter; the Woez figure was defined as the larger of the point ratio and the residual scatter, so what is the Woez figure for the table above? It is 1.58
